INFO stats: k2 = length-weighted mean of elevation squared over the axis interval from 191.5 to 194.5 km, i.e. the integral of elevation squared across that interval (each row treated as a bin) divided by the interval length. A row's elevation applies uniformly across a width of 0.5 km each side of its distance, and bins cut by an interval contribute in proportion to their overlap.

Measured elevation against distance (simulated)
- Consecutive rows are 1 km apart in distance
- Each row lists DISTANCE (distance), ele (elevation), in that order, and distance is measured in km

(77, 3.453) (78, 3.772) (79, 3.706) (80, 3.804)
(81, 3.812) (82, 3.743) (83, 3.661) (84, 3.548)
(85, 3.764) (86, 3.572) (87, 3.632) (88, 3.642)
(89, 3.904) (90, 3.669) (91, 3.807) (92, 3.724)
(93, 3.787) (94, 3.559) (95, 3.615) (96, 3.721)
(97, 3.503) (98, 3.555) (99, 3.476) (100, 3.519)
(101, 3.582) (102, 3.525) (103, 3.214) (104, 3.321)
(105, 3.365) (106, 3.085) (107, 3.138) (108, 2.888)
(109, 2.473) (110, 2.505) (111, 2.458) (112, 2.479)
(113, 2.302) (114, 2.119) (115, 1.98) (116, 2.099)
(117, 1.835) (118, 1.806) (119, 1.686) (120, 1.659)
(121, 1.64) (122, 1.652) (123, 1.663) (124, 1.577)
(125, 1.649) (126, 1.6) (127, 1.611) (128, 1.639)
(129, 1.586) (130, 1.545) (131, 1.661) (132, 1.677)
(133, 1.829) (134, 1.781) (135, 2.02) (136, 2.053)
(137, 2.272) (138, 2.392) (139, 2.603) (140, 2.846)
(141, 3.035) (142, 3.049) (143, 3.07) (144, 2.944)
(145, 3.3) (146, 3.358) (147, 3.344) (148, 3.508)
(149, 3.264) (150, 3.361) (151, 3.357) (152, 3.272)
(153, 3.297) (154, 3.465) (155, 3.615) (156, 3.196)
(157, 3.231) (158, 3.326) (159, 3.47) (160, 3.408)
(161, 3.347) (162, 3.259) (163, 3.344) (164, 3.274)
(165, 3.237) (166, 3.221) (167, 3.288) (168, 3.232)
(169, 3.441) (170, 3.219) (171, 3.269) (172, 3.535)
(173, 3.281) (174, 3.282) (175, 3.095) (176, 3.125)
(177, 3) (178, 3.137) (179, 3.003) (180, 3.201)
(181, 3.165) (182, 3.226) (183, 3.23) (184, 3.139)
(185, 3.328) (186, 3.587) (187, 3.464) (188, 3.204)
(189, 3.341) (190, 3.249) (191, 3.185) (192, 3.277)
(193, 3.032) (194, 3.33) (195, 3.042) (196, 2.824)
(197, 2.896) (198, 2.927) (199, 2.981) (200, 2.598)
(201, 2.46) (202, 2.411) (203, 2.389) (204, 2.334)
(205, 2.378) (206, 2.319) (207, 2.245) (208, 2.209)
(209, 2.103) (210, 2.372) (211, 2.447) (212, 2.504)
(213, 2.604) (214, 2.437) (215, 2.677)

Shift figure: 10.3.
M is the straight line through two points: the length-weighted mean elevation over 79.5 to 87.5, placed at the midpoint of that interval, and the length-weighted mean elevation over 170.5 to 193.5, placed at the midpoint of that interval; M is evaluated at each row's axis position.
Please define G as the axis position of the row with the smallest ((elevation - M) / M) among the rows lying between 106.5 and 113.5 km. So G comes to 113 km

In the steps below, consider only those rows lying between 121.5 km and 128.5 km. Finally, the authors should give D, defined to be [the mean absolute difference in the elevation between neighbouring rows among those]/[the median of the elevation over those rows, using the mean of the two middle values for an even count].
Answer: 0.03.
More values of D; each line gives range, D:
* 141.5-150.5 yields 0.04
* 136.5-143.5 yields 0.05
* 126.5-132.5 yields 0.03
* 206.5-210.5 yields 0.06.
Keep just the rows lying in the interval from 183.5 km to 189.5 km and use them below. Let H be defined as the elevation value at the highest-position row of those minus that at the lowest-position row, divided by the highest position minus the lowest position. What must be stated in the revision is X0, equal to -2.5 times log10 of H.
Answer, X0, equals 3.5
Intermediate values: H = 0.040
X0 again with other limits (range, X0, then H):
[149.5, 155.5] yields 3.2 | 0.051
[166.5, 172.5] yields 3.3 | 0.049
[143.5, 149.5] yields 3.0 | 0.064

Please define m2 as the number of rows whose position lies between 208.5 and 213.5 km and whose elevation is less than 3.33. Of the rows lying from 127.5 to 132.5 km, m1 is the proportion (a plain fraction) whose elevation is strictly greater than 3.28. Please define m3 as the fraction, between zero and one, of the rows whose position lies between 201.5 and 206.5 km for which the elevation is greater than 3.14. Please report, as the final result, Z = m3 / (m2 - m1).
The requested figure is 0.00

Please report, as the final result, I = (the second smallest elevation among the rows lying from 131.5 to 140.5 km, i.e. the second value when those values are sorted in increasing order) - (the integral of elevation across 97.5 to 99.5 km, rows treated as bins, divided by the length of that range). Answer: -1.7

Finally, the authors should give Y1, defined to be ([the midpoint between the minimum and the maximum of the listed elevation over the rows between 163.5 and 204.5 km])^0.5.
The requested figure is 1.72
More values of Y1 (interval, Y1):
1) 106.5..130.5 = 1.53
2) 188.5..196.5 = 1.76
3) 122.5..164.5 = 1.61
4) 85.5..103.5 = 1.89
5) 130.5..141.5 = 1.53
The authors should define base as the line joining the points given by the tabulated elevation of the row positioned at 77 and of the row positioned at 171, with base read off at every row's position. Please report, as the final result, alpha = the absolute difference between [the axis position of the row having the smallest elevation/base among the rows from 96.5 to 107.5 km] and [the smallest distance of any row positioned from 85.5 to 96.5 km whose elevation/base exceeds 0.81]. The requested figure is 20 km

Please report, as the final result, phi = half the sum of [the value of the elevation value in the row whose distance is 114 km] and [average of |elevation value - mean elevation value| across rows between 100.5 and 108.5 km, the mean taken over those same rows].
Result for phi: 1.2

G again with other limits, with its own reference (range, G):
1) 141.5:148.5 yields 144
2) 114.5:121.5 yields 121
